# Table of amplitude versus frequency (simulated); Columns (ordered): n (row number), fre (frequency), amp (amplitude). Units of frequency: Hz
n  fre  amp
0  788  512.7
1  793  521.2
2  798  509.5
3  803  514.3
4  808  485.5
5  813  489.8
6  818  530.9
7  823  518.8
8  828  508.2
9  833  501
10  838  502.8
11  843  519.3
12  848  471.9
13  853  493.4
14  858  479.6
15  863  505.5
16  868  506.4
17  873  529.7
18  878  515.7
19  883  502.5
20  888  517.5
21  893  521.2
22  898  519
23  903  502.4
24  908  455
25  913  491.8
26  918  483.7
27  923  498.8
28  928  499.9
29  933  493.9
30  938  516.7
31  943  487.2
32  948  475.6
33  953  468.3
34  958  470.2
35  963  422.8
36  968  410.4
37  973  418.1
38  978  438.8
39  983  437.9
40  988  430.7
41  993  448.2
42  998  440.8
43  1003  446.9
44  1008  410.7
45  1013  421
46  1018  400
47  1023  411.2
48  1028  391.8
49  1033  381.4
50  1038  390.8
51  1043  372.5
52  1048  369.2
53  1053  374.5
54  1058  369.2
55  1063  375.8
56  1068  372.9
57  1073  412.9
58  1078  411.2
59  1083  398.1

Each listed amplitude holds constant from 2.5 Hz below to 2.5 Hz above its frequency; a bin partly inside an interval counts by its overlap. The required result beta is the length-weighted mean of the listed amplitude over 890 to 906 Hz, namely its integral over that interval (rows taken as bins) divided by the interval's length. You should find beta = 512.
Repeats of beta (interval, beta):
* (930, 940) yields 504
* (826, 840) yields 504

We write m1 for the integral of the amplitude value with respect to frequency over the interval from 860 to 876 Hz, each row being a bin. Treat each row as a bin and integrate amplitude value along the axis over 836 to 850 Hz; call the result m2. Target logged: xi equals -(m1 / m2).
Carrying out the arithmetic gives -1.18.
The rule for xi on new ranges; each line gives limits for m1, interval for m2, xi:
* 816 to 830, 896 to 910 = -1.05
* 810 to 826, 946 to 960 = -1.24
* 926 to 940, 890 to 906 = -0.86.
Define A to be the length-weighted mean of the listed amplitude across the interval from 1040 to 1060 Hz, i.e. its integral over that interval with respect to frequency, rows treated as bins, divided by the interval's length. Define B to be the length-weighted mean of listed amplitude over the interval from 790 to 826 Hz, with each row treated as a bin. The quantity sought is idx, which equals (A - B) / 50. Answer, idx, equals -2.8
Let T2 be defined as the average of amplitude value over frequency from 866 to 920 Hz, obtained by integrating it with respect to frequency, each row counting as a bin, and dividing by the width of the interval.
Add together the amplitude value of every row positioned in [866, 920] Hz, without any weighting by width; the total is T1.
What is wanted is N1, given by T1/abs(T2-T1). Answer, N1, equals 1.10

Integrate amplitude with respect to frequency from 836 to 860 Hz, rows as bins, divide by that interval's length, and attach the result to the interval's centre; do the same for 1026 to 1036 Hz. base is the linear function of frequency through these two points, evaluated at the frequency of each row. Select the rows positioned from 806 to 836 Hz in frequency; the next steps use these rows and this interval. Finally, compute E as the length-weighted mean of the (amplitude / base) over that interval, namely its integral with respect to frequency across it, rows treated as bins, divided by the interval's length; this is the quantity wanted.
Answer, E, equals 0.99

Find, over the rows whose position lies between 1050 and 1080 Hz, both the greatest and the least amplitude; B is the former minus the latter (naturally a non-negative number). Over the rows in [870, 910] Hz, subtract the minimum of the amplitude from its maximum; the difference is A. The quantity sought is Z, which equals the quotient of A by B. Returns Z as 1.7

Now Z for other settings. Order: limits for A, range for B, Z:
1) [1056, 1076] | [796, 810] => 1.5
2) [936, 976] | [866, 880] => 4.6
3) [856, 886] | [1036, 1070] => 2.3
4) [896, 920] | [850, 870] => 2.4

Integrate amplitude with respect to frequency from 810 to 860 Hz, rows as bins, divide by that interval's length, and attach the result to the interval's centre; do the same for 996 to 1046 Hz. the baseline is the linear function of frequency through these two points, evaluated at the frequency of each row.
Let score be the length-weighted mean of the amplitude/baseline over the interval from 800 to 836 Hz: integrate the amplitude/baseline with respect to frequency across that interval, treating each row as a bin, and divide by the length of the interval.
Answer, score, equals 0.99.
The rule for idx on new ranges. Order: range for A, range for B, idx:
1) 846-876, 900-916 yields 0.3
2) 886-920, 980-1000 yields 1.2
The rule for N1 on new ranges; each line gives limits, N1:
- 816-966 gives 1.03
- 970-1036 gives 1.08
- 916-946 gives 1.20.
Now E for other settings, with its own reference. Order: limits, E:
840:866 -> 1.01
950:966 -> 1.06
